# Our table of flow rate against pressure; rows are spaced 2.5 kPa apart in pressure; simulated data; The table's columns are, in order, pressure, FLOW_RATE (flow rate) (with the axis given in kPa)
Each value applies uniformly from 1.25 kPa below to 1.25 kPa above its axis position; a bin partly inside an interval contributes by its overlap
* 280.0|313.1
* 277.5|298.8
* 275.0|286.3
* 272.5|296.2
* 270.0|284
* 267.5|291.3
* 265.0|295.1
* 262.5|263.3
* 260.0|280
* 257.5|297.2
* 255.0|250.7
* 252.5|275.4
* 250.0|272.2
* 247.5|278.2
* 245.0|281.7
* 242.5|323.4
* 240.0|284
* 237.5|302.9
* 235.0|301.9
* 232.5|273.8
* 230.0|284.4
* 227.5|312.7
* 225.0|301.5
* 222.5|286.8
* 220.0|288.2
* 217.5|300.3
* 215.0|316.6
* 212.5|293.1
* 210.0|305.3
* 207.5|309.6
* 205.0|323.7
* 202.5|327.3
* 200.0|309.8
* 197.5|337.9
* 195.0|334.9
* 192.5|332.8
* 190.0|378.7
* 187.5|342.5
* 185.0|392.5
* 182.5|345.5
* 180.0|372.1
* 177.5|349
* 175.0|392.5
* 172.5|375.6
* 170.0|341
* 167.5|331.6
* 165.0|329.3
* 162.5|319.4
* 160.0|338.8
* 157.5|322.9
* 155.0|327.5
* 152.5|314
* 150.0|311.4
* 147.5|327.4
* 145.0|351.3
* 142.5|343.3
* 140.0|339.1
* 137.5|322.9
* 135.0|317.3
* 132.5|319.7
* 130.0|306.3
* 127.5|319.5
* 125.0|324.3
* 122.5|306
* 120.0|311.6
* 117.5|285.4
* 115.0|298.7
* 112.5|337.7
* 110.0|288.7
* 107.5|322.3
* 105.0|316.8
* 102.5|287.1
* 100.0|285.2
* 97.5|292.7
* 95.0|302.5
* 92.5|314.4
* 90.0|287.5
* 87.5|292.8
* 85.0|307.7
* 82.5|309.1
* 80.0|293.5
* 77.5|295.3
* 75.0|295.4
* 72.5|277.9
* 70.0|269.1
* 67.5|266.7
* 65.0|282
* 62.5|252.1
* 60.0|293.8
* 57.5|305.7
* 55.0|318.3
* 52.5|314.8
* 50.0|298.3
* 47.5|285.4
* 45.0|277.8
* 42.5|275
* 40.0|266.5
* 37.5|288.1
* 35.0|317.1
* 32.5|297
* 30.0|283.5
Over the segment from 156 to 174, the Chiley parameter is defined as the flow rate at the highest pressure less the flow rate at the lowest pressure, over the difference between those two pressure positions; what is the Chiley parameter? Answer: 3.5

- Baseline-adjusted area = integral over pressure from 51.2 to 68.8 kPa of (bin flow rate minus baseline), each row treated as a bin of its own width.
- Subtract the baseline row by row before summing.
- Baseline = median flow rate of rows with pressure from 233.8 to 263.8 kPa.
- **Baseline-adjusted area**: 169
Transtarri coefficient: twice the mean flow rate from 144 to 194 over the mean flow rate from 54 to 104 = 2.37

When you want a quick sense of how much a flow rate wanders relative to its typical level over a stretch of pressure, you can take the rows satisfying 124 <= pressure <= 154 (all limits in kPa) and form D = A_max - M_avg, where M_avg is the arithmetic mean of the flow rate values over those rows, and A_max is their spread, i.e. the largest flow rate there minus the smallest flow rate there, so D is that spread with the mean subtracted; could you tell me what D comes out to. -280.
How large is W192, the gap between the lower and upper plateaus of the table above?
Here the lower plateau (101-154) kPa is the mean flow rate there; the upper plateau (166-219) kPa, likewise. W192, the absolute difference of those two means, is 22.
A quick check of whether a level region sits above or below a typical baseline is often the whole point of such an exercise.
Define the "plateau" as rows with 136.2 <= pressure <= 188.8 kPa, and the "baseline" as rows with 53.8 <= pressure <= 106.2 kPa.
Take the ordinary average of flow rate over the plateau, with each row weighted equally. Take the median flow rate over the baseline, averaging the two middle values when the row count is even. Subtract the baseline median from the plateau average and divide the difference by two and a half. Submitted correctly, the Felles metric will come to 20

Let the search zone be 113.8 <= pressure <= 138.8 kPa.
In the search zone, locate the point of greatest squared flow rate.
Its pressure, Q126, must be 125.0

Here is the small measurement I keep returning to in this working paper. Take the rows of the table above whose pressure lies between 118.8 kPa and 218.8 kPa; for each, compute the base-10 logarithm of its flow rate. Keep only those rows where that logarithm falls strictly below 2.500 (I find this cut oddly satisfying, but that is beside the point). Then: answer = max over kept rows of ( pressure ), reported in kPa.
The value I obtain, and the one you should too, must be 217.5 kPa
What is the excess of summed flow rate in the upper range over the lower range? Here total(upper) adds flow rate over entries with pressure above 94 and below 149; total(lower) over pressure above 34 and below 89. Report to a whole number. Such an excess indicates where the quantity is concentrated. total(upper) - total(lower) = 523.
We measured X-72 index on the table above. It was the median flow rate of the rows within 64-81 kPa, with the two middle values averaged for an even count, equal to 282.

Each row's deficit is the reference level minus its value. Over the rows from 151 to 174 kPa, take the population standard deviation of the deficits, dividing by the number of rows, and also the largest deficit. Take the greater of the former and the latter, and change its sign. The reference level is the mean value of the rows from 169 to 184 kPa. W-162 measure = -49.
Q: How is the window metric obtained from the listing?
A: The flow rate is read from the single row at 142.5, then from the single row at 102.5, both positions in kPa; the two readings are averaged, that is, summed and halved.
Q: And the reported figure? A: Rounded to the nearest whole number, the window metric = 315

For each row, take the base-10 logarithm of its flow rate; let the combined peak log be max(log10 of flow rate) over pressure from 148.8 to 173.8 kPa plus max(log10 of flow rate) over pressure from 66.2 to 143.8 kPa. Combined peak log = 5.11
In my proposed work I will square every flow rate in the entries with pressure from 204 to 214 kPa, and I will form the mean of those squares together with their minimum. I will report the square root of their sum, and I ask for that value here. 425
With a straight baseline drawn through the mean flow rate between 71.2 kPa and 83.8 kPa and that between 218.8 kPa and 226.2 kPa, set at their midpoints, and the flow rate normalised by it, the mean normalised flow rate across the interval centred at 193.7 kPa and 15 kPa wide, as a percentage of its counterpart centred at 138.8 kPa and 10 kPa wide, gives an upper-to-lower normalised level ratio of 103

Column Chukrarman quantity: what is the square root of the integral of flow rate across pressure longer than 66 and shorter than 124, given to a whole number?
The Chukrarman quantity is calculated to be 131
